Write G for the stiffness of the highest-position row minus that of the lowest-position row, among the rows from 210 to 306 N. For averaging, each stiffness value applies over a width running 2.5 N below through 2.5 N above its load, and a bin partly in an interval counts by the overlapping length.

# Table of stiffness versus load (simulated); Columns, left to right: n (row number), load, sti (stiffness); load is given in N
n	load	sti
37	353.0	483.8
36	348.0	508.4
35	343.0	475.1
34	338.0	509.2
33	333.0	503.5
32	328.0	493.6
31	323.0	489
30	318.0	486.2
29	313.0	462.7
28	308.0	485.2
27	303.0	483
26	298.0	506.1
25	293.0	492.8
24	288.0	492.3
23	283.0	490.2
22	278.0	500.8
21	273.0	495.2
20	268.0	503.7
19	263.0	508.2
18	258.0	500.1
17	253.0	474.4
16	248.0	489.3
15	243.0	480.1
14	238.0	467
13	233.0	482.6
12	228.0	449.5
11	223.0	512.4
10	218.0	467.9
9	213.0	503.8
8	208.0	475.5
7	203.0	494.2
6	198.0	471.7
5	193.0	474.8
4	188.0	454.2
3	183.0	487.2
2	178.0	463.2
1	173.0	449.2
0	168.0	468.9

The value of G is -21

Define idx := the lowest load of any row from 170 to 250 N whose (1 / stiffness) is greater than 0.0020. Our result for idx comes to 173.0 N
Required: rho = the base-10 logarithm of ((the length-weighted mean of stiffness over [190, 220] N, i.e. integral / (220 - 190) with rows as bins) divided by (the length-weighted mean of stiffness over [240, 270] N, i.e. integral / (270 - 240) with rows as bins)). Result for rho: -0.010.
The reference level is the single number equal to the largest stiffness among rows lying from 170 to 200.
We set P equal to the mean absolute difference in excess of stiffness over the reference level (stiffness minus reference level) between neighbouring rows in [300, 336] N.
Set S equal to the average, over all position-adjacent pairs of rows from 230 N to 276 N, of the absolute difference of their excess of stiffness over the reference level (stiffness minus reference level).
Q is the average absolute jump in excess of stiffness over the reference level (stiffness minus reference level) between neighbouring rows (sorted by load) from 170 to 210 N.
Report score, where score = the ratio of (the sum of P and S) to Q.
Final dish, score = 1.2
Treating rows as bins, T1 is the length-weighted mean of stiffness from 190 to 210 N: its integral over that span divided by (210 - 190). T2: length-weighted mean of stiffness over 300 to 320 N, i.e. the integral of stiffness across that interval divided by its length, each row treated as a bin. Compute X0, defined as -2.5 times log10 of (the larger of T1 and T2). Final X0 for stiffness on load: -6.70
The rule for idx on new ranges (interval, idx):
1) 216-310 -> 218.0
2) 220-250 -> 228.0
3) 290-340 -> 293.0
